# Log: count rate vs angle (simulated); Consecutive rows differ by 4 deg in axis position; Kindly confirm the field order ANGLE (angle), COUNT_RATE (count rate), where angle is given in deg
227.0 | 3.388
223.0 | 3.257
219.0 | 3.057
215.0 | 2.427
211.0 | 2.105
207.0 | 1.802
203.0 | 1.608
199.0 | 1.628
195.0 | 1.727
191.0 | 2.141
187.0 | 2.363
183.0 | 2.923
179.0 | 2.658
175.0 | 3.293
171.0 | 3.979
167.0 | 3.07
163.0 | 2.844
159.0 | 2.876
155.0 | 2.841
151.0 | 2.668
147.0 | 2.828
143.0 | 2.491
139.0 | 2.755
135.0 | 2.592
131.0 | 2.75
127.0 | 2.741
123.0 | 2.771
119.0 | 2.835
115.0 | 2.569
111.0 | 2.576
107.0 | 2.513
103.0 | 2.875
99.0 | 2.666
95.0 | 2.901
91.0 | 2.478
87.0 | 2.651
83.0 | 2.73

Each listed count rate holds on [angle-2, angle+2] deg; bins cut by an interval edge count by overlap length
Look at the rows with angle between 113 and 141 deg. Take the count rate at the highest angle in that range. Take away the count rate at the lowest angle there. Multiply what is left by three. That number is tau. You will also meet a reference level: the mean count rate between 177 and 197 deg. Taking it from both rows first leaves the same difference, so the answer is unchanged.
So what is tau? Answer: 0.56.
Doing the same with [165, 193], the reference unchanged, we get -2.79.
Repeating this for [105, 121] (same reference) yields 0.97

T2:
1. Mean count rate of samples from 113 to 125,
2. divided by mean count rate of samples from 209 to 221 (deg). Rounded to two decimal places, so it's 1.08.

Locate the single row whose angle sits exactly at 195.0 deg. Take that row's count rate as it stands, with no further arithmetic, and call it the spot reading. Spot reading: 1.727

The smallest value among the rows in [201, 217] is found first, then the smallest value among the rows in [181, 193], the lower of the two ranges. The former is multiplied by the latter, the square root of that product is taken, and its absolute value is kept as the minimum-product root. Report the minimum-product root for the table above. 1.9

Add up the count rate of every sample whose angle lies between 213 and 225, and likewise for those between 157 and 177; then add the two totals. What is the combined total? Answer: 25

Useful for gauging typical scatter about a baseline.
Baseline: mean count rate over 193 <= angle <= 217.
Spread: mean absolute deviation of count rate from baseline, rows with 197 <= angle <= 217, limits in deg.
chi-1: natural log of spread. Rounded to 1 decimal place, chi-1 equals -1.3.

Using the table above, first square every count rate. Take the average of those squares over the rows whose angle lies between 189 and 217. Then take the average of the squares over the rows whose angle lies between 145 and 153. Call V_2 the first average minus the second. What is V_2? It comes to -3.8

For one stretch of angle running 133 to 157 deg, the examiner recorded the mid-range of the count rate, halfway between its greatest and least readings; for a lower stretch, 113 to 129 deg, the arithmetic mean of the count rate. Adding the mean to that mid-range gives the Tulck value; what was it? 5.4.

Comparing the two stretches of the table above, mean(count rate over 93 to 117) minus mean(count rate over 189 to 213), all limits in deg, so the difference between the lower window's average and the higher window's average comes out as 0.8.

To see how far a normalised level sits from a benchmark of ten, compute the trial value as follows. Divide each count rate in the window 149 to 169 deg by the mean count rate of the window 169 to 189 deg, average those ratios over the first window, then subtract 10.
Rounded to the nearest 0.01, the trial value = -9.06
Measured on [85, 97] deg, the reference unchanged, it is -9.12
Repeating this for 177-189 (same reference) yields -9.13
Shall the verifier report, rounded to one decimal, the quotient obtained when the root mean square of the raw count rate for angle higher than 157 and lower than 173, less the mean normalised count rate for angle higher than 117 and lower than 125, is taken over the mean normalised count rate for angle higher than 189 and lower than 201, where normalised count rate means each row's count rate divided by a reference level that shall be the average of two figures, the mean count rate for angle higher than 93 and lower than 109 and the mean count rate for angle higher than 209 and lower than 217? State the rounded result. 2.9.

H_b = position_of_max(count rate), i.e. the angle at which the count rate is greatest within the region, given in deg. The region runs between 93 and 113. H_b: 95.0 deg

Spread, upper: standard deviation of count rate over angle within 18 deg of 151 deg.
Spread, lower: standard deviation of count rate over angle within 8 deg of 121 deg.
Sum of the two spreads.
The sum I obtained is 0.3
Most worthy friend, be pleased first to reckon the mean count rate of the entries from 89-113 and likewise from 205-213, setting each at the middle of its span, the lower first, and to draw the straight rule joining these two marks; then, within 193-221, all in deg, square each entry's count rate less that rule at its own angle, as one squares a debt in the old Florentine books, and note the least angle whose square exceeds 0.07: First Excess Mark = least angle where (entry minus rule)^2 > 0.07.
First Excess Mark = 195.0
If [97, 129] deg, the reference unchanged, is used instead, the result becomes 119.0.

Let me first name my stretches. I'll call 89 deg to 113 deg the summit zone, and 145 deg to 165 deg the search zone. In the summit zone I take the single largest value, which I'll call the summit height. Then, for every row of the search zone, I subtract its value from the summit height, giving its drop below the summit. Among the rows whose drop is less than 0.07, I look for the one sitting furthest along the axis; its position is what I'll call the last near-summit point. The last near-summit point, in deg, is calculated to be 163.0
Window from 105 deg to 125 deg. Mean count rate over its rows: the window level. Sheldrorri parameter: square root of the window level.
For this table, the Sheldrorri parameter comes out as 1.63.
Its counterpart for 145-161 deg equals 1.67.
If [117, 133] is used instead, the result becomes 1.67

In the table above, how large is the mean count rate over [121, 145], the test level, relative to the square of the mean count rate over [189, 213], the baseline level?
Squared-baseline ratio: 0.80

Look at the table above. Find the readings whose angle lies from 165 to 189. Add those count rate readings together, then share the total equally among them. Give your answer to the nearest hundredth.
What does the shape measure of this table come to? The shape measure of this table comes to 3.05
